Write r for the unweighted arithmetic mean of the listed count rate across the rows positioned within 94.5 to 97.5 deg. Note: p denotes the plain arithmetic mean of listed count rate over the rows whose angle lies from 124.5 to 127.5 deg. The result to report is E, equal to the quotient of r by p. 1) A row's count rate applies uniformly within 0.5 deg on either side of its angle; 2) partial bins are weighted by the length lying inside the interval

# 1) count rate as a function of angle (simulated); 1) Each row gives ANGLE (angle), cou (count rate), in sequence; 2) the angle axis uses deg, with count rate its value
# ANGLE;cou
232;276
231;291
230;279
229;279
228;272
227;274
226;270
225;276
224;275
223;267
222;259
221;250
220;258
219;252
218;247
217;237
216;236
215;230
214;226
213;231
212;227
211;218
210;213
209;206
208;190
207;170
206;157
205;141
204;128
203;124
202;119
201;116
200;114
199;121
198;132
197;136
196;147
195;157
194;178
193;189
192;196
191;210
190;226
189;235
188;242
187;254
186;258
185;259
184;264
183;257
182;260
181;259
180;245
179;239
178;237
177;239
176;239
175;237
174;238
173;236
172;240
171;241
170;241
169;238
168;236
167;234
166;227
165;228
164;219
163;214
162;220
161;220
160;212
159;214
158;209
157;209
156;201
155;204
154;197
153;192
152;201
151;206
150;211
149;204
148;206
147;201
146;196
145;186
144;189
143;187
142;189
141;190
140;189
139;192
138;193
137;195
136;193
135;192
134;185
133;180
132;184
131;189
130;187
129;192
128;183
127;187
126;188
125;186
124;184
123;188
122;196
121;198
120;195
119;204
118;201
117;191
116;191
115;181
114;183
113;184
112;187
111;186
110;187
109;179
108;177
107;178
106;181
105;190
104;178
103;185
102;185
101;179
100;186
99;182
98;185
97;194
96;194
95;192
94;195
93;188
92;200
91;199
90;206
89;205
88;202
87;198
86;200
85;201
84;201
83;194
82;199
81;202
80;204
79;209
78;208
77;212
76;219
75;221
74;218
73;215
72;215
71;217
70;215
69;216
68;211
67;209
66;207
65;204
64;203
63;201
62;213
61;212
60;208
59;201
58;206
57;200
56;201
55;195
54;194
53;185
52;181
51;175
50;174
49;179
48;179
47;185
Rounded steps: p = 187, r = 193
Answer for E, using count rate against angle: 1.0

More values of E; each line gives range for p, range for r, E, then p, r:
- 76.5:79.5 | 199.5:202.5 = 0.6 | 210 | 116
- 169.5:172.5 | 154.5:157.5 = 0.9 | 241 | 205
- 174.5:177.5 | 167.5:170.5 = 1.0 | 238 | 238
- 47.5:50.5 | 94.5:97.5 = 1.1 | 177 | 193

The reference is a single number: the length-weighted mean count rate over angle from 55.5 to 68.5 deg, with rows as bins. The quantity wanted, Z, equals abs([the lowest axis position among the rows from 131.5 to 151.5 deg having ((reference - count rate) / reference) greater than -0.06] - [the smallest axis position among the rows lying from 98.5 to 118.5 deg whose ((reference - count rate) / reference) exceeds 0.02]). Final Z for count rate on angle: 33 deg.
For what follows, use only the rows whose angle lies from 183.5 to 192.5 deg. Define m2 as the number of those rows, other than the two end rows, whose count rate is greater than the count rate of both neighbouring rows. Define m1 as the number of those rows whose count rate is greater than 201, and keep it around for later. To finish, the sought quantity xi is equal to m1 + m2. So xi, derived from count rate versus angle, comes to 8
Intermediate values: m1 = 8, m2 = 0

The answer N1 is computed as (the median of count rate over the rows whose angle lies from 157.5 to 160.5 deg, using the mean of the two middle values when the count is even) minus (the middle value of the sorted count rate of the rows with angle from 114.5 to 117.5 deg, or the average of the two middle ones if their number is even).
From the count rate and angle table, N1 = 21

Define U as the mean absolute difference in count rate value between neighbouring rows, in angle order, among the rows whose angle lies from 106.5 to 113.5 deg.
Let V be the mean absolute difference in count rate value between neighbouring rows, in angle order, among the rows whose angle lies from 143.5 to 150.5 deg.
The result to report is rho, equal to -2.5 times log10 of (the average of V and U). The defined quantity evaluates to -1.5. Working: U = 2.7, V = 5.33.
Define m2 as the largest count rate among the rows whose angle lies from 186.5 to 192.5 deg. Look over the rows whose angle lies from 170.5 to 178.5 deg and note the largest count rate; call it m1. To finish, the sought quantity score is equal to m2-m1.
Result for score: 13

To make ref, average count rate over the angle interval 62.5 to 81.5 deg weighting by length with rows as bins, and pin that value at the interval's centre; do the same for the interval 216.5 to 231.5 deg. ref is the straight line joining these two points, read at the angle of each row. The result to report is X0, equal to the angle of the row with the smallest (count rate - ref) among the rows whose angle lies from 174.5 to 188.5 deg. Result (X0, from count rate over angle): 178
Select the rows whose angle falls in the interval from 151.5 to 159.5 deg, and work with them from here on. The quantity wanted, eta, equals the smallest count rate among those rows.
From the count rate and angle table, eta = 192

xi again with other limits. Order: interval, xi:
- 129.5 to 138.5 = 2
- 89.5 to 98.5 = 3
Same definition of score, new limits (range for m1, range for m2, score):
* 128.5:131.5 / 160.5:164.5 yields 28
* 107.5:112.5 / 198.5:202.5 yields -66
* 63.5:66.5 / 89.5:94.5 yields -1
